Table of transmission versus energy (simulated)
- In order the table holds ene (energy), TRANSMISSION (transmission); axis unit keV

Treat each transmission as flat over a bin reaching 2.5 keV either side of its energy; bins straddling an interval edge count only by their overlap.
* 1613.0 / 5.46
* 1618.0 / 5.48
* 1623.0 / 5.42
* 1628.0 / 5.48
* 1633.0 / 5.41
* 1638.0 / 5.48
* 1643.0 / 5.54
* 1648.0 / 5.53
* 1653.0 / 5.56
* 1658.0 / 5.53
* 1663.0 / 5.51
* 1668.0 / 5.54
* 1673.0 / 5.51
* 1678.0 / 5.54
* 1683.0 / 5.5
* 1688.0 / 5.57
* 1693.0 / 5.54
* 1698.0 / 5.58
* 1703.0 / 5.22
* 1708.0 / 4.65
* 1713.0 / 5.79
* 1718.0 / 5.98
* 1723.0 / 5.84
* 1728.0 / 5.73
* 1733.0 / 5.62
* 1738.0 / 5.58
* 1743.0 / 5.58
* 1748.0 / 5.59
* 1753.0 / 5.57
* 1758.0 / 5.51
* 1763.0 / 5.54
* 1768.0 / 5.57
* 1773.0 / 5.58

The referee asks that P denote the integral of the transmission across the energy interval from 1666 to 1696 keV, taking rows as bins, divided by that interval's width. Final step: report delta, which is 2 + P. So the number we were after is 7.53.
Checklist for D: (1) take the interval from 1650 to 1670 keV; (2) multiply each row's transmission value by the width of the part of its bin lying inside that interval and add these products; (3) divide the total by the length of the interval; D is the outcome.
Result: 5.53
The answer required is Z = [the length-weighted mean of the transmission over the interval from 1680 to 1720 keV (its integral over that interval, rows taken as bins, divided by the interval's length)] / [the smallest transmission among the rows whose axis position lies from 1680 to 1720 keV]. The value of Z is 1.18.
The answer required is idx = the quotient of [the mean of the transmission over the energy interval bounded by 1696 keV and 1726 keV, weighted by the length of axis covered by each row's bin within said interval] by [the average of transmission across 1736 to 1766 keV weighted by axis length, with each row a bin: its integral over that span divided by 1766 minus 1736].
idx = 0.99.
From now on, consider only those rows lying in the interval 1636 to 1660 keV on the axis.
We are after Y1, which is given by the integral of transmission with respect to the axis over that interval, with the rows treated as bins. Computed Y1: 132.7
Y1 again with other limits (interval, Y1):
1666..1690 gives 132.7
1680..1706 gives 142.1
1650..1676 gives 143.8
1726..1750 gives 134.8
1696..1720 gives 130.3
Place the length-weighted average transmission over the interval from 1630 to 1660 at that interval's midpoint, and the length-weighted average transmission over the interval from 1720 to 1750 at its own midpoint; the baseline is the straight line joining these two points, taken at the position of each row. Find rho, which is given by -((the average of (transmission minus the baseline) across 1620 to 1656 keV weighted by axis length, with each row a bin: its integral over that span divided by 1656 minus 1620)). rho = 0.006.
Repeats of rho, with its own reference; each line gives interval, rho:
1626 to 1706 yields 0.047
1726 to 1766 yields 0.094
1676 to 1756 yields 0.075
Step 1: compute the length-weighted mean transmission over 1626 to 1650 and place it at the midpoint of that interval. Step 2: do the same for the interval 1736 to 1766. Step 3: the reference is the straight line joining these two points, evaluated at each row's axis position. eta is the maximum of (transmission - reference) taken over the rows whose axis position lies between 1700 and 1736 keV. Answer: 0.440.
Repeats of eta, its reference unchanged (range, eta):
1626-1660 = 0.063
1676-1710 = 0.053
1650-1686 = 0.063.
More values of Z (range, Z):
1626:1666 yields 1.02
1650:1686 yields 1.01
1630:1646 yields 1.01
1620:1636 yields 1.01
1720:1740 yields 1.02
